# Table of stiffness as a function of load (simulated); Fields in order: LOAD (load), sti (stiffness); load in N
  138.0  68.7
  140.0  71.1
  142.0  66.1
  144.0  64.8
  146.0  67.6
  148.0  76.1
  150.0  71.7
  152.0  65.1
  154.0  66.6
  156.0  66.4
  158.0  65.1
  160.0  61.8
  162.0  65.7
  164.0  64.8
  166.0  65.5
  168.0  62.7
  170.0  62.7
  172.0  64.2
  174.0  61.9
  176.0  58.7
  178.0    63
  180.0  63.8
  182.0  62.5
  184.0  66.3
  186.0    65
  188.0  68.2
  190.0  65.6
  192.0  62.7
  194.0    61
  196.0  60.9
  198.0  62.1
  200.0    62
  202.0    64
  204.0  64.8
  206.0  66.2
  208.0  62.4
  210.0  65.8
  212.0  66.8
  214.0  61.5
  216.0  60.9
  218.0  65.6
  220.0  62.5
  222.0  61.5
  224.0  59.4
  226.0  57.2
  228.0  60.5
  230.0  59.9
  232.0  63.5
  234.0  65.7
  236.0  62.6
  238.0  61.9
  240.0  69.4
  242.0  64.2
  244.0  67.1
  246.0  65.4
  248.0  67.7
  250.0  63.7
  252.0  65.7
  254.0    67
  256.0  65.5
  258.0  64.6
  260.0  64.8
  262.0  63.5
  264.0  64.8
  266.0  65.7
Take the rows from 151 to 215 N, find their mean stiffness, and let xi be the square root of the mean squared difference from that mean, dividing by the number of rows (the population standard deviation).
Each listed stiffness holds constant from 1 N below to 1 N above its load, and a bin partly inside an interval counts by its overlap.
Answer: 2.1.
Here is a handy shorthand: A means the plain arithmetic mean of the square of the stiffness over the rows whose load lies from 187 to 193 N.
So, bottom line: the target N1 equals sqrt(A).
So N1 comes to 65.5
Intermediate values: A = 4295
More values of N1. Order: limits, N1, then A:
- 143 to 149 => 69.7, 4853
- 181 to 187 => 64.6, 4176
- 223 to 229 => 59.0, 3487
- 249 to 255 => 65.5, 4288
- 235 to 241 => 64.7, 4189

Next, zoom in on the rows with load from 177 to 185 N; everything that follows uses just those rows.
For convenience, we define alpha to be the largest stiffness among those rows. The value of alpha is 66.3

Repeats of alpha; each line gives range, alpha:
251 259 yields 67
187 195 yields 68.2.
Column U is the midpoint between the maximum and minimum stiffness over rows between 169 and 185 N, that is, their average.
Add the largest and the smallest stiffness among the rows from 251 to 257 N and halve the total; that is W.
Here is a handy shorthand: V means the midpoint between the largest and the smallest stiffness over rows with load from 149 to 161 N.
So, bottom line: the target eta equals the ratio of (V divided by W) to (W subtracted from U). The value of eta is -0.27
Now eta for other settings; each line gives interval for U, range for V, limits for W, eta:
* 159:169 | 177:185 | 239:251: -0.35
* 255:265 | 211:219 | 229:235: 0.60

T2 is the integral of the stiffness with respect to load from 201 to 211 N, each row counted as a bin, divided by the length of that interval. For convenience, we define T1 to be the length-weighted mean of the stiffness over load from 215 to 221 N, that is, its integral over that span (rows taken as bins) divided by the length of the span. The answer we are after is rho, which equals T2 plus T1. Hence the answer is 128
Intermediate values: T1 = 63.0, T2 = 64.6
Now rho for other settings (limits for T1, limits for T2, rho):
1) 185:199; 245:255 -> 130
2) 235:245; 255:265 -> 130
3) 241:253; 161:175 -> 130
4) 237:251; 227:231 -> 126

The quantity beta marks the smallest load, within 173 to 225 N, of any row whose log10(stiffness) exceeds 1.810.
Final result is 184.0 N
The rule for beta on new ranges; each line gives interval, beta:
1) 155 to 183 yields 156.0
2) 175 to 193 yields 184.0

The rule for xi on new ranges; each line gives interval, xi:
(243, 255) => 1.3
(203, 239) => 2.6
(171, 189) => 2.6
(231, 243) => 2.5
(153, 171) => 1.7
